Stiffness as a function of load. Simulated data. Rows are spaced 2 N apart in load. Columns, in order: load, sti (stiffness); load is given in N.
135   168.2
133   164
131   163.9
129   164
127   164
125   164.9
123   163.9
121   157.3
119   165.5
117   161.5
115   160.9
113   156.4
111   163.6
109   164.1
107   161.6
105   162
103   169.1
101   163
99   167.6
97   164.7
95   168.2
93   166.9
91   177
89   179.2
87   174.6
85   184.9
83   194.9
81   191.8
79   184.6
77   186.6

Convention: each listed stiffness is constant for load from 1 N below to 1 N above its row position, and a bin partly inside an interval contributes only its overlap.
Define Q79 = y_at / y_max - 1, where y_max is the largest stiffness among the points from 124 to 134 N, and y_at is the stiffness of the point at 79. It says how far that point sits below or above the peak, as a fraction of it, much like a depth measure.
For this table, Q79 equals 0.119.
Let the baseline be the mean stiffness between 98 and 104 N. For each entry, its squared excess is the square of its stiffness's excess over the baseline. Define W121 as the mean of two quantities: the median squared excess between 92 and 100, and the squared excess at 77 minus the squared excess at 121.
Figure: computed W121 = 159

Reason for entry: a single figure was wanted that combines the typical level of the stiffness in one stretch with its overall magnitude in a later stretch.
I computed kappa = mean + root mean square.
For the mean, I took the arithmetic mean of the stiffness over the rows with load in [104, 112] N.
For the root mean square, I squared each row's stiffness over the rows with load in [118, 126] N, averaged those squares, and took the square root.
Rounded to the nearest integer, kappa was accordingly 326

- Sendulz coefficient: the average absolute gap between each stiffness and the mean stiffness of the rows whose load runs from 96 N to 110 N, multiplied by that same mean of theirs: 359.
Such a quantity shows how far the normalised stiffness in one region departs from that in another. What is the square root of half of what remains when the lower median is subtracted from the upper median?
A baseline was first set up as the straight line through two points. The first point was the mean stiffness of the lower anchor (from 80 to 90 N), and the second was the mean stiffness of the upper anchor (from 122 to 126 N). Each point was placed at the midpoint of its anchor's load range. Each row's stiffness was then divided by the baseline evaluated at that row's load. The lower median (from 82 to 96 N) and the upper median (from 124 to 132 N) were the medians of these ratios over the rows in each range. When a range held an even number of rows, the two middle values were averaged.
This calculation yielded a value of 0.14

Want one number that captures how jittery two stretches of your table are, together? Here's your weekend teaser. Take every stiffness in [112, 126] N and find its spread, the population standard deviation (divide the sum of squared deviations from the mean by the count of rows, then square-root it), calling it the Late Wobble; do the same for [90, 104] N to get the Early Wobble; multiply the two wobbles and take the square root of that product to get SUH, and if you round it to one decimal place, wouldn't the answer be 3.7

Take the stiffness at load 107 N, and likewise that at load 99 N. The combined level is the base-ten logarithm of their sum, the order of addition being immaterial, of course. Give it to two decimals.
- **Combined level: 2.52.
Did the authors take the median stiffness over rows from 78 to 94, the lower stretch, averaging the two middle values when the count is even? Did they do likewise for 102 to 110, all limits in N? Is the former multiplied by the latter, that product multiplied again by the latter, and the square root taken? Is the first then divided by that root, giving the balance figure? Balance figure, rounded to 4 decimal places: 0.0827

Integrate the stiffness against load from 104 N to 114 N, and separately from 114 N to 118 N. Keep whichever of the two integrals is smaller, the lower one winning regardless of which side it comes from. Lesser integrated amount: 645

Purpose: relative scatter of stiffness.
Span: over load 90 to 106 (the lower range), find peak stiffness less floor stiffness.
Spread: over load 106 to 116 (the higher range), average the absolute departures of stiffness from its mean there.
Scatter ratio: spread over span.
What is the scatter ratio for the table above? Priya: 0.14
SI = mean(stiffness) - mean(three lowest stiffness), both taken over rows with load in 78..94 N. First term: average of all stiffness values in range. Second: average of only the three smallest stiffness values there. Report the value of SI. 8.9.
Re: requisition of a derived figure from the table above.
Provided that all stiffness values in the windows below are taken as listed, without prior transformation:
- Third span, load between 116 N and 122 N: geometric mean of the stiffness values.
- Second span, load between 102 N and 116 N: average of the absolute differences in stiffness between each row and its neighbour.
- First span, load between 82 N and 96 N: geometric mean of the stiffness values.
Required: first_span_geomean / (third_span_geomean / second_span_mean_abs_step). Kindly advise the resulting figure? 4.1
